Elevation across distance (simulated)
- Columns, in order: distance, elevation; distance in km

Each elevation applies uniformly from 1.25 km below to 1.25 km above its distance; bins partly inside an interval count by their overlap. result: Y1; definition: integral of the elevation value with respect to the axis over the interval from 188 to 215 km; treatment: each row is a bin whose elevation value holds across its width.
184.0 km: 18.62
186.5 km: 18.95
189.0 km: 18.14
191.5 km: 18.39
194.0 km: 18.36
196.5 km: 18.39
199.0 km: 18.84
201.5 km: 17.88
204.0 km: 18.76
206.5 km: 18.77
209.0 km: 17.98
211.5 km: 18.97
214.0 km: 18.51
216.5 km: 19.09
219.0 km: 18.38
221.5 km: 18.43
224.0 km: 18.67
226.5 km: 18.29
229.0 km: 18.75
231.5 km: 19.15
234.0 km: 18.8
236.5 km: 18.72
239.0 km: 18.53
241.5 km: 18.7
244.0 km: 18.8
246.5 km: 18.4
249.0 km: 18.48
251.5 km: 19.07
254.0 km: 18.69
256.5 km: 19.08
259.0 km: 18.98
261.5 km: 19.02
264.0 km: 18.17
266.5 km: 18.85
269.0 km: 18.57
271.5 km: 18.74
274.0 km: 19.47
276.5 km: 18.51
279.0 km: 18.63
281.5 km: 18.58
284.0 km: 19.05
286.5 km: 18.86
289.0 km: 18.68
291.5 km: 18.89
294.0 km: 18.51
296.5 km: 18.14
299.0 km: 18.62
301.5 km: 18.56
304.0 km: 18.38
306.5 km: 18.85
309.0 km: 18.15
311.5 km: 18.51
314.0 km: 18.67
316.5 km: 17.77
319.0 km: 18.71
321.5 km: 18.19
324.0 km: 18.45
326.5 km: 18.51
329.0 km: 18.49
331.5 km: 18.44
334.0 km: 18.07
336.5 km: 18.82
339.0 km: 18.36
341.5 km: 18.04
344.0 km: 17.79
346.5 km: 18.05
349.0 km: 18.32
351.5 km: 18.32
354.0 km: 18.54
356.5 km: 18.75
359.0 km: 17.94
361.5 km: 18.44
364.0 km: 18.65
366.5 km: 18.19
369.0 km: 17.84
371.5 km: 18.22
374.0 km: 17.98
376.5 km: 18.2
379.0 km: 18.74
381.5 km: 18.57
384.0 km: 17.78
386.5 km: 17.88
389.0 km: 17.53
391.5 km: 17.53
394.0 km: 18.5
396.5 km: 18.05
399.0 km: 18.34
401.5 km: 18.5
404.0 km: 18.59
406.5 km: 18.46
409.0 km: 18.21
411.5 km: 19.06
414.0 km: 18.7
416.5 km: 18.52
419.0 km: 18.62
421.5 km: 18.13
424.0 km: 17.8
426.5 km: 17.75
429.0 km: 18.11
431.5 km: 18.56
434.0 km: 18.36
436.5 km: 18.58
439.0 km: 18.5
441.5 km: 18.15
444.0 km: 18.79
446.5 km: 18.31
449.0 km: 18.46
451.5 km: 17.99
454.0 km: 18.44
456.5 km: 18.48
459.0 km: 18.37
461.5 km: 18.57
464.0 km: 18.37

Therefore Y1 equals 498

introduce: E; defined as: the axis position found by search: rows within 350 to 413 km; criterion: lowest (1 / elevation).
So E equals 411.5 km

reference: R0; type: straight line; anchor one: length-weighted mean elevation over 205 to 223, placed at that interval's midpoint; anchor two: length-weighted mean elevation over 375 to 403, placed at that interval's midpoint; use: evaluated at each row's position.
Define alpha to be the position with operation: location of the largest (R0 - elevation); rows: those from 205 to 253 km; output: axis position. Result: 209.0 km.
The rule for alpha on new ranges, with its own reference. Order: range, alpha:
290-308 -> 296.5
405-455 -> 426.5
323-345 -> 344.0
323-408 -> 389.0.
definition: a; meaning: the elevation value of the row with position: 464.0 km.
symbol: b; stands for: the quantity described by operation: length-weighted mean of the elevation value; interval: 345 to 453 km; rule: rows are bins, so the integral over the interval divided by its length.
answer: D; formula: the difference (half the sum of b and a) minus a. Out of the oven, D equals -0.04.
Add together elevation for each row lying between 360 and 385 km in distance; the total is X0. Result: 183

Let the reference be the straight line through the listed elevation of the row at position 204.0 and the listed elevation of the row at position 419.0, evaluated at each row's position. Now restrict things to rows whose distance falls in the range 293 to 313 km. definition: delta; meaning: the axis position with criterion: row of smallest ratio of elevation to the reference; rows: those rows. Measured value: 296.5 km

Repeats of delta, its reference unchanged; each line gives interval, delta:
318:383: 344.0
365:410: 389.0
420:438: 426.5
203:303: 209.0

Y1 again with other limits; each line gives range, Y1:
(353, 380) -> 494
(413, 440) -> 495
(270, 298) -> 524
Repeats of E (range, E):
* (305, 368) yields 306.5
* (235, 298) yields 274.0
